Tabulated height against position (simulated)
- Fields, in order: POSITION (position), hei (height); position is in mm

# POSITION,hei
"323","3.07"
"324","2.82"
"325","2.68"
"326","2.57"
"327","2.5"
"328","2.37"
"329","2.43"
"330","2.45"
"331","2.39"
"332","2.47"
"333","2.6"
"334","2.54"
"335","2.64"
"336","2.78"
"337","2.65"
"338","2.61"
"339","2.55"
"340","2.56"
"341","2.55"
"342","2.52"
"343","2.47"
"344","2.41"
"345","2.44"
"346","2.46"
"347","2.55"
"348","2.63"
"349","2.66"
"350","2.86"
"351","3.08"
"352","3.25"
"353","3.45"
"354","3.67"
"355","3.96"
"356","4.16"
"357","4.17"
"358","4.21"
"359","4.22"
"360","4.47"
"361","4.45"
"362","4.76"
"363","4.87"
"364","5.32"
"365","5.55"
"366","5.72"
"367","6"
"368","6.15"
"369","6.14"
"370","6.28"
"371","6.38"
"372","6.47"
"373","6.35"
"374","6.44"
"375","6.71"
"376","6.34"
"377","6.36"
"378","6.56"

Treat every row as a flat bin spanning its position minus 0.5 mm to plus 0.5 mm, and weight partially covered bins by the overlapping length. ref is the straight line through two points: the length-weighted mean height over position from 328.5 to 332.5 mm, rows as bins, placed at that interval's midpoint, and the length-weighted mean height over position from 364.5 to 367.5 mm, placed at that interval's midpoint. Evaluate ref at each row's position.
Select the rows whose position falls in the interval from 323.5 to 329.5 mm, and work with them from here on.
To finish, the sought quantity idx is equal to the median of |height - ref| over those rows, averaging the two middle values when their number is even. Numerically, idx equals 0.5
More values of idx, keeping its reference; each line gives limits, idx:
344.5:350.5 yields 1.4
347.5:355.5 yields 1.2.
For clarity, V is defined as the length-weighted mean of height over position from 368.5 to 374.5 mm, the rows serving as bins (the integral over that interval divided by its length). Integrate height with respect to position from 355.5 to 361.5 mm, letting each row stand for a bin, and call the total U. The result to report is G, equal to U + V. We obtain 32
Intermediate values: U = 26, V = 6.3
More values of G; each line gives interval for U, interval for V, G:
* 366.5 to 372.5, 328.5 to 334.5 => 40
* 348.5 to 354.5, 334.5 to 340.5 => 22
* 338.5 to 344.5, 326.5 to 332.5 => 17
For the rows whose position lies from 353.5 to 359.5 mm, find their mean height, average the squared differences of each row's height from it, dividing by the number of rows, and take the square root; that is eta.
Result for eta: 0.20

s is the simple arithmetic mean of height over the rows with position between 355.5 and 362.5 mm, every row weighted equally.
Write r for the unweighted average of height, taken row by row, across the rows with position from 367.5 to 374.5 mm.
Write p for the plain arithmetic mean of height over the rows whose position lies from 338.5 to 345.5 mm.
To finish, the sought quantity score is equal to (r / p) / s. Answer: 0.58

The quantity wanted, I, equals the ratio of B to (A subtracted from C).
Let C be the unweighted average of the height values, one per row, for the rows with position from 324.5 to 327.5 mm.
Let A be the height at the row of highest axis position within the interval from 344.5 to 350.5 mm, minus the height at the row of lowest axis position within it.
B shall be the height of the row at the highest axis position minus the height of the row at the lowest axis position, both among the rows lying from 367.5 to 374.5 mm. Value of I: 0.13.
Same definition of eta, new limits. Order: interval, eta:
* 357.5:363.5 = 0.25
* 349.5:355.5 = 0.37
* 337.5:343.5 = 0.04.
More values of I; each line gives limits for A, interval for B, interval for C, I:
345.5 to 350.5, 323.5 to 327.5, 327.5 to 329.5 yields -0.16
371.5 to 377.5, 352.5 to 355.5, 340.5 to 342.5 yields 0.19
